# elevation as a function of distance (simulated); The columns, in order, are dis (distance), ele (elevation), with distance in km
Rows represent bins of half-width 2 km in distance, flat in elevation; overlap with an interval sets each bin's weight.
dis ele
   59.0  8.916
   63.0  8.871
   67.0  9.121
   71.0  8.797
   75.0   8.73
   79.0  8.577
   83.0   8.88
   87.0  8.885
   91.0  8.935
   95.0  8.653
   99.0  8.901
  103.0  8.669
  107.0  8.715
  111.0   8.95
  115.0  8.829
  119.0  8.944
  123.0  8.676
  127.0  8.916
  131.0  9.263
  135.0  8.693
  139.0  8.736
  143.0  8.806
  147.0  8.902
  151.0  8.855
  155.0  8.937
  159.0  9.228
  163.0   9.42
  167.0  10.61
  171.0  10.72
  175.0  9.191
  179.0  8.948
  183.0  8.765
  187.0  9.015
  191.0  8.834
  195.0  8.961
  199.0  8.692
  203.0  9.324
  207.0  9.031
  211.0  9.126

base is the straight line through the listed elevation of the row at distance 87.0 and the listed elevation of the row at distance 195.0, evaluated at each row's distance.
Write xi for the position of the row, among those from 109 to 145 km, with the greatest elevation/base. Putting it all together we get 131.0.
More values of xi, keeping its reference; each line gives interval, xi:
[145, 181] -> 171.0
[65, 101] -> 67.0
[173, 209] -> 203.0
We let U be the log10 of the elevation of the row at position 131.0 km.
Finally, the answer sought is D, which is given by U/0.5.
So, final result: 1.93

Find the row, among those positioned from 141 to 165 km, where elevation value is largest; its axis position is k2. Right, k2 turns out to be 163.0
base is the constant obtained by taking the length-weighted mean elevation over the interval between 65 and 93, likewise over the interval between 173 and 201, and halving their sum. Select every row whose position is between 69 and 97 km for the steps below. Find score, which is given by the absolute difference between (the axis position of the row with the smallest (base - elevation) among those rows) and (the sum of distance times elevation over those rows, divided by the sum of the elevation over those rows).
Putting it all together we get 8.0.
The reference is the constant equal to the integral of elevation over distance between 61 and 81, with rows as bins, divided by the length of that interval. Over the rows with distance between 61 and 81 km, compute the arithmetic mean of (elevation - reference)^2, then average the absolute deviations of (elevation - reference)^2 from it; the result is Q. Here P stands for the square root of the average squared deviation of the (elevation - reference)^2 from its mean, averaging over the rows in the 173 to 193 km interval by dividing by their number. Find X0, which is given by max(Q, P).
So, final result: 0.05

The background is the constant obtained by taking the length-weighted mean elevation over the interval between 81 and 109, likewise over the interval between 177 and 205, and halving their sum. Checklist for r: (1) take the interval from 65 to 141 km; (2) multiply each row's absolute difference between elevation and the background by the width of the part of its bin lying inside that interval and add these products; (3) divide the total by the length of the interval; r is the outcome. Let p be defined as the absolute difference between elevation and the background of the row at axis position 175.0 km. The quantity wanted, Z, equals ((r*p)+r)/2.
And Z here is 0.090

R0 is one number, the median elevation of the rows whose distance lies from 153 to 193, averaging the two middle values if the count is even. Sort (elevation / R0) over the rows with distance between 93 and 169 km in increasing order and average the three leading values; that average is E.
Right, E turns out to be 0.952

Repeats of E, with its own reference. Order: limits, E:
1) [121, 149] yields 0.956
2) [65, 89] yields 0.956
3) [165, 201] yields 0.963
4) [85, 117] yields 0.953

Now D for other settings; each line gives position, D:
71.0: 1.89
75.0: 1.88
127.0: 1.90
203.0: 1.94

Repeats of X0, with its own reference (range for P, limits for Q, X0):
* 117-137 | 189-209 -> 0.08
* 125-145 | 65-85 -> 0.08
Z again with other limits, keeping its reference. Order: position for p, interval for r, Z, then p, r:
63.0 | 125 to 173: 0.226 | 0.00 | 0.45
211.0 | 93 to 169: 0.151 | 0.26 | 0.24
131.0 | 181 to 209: 0.116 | 0.39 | 0.17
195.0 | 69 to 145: 0.069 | 0.09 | 0.13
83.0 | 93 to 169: 0.121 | 0.01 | 0.24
